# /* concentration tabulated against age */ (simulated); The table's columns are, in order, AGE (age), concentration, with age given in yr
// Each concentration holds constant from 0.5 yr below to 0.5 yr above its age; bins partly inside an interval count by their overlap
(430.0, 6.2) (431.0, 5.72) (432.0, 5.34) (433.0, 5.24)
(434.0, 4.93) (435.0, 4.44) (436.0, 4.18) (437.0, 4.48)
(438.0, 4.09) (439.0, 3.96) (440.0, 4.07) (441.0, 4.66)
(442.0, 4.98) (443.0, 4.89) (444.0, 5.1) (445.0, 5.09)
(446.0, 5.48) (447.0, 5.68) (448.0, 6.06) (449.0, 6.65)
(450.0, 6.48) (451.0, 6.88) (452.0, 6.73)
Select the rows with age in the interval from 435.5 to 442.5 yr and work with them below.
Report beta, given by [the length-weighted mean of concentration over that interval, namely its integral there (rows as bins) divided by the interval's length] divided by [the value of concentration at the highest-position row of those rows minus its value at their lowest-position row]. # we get 5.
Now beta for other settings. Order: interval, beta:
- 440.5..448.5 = 4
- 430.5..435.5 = -4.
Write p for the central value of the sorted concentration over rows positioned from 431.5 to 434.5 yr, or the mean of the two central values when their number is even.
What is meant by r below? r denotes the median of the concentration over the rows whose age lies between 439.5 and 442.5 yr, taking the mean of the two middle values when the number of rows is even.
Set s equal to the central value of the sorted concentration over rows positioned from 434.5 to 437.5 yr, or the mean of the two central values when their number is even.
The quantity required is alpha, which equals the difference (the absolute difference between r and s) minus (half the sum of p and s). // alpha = -4.6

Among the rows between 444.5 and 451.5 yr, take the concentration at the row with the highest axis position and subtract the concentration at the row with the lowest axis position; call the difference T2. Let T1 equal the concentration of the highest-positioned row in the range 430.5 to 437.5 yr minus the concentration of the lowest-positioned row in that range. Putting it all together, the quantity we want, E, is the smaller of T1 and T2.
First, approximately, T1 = -1.2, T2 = 1.8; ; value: -1.2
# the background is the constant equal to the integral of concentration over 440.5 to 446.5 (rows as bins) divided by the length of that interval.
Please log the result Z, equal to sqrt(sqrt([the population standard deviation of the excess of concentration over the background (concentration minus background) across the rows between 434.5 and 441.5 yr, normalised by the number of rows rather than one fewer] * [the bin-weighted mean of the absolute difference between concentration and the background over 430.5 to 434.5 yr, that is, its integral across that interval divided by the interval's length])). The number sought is 0.53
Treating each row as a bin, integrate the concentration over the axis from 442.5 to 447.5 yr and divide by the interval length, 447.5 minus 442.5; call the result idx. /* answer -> 5.2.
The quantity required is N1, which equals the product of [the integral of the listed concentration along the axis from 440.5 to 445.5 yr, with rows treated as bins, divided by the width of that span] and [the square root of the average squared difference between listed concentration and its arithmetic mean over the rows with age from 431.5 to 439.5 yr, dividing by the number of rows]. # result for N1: 2.4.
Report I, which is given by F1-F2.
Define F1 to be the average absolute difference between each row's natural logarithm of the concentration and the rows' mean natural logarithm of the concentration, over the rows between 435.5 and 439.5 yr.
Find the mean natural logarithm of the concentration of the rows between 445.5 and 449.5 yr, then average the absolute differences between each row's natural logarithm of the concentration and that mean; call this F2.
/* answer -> -0.028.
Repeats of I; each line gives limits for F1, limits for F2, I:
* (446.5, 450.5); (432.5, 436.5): -0.027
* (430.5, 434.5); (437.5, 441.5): -0.012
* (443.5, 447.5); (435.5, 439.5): 0.009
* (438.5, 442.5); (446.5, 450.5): 0.035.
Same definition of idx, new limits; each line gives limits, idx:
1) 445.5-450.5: 6.1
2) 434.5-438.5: 4.3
